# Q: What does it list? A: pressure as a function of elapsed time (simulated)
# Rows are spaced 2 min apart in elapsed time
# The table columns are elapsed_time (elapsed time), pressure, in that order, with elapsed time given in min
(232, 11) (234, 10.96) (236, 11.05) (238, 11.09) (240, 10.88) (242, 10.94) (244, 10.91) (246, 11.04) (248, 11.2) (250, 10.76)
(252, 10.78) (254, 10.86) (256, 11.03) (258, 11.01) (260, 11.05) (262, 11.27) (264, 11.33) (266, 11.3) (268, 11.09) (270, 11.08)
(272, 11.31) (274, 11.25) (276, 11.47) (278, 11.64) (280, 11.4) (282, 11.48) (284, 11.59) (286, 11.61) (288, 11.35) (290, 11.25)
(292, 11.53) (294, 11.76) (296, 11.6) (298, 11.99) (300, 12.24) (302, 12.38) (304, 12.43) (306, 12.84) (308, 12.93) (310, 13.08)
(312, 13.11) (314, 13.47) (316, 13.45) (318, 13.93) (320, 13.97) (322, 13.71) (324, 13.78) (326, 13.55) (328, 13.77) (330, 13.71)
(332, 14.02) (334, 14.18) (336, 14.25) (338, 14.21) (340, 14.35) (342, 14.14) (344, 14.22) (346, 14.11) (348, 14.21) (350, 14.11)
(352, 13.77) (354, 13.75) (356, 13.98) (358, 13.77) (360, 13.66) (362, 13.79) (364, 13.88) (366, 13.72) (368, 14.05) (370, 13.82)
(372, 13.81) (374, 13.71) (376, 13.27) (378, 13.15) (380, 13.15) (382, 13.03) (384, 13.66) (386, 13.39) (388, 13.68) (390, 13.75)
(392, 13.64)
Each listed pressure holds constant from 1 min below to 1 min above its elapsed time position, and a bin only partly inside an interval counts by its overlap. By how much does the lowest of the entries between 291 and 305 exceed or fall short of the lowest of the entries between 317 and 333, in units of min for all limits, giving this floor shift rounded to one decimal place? -2.0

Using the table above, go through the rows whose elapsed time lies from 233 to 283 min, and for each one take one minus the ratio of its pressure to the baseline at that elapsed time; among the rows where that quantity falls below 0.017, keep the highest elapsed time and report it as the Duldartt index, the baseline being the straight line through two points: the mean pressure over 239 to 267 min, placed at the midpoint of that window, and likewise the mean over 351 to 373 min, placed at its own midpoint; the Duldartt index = 278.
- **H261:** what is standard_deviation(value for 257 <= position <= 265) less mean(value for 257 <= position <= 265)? -11.0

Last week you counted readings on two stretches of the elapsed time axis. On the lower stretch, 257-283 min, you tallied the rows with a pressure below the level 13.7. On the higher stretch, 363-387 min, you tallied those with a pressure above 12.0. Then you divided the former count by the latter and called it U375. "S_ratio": 1.1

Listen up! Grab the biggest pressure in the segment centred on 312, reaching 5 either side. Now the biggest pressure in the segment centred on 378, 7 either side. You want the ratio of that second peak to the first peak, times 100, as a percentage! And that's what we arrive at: 103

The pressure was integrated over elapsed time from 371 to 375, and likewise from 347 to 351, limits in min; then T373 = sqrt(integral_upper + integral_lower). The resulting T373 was 10.6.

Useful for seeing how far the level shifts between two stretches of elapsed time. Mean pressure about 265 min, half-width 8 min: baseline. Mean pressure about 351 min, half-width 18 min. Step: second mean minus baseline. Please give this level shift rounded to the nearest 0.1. 2.8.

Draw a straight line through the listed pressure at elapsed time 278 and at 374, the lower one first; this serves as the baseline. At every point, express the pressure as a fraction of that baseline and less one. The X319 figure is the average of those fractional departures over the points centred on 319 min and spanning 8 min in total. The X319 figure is 0.10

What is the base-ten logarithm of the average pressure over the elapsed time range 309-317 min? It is 1.12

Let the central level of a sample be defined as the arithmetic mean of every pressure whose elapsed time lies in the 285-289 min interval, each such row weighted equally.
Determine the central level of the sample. 11.5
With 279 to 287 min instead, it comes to 11.5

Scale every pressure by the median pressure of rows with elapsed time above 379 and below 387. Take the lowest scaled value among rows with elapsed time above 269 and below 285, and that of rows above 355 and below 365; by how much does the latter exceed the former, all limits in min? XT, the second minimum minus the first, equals 0.19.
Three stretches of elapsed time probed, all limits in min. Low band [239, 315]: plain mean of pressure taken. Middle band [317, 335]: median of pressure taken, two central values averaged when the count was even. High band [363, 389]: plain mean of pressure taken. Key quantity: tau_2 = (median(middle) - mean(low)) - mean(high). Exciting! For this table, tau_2 -11.4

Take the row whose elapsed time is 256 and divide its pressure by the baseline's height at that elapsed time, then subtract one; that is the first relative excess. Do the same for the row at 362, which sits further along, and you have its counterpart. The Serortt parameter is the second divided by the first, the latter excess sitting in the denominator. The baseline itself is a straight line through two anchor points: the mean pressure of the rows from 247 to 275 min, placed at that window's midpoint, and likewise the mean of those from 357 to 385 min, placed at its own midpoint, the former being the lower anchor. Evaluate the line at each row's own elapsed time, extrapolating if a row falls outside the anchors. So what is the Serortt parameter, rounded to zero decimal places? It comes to 6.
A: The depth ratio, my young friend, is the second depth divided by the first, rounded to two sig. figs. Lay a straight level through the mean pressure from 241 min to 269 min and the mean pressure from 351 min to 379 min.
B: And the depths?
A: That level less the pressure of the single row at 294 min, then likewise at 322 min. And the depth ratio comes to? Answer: -4.5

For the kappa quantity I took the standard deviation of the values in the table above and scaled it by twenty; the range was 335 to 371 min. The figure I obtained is 4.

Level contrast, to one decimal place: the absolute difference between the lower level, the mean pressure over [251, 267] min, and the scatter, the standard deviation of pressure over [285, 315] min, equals 10.4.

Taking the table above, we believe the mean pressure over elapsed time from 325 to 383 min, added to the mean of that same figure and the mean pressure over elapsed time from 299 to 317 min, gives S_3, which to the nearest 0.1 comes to 27.2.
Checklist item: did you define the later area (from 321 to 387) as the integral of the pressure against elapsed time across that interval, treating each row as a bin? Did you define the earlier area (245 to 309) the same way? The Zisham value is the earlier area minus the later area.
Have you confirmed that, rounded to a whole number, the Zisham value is -176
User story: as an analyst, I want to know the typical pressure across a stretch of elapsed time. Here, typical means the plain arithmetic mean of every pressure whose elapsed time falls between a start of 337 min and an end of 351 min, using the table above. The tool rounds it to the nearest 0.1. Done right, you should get 14.2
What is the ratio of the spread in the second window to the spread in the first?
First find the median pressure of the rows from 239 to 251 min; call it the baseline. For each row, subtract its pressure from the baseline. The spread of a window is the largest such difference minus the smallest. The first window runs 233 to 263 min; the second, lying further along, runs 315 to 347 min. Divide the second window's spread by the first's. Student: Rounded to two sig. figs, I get 1.8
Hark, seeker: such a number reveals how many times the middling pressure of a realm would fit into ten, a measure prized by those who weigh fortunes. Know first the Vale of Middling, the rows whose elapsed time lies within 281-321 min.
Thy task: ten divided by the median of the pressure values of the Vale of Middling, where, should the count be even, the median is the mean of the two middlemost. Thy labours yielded 0.812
